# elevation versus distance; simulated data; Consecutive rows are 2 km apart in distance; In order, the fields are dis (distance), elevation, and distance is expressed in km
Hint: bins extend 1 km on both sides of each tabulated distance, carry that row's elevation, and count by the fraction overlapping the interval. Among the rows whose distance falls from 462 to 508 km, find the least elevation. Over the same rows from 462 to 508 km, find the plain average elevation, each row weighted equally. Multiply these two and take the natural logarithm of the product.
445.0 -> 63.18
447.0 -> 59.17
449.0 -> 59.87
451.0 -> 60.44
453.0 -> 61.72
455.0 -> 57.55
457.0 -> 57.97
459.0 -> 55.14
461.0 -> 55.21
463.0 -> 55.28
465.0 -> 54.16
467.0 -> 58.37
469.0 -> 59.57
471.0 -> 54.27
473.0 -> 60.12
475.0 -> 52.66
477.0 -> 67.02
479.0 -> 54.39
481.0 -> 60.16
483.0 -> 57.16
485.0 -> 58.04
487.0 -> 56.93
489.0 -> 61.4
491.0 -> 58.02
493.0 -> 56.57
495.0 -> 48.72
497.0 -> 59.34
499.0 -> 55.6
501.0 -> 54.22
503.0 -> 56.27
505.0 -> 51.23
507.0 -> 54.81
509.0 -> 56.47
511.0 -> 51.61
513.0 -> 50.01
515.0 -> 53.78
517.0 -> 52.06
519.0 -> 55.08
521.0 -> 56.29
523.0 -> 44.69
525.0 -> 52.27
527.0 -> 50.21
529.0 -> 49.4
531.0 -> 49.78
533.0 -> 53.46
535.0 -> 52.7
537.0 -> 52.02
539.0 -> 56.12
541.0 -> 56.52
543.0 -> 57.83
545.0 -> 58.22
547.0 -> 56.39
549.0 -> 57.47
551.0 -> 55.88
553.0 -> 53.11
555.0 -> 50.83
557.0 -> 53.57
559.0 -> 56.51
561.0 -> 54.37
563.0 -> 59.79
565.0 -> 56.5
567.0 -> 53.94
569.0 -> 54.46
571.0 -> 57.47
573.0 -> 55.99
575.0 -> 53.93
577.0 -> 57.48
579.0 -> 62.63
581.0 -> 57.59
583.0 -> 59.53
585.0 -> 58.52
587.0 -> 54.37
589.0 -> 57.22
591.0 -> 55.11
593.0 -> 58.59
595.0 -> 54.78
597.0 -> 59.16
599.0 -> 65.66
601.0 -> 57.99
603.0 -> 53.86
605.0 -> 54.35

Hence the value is 7.92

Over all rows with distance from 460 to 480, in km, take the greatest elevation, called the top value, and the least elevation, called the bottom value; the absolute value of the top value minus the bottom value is 14.4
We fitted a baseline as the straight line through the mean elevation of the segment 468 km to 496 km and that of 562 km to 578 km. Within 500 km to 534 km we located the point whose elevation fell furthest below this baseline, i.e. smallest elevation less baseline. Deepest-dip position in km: 523.0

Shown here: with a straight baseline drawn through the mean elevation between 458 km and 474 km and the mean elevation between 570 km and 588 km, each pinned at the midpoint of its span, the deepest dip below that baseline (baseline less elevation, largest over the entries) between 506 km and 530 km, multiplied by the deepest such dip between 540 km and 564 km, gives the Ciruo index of 80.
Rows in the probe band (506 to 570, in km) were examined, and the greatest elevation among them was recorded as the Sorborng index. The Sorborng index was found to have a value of 59.79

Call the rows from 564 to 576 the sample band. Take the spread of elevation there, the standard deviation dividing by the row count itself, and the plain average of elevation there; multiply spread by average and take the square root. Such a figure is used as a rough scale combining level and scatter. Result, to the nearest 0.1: 8.7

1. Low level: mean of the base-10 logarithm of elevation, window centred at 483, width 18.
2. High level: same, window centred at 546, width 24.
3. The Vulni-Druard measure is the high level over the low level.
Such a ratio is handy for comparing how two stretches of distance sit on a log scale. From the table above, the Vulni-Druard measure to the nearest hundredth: 0.99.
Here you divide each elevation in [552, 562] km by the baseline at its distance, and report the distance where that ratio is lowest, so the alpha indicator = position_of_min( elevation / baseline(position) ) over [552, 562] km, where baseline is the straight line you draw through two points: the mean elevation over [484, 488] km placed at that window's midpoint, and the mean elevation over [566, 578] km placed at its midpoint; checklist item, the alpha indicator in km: 555.0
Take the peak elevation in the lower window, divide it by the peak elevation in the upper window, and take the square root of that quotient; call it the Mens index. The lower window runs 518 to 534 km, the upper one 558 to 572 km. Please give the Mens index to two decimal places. 0.97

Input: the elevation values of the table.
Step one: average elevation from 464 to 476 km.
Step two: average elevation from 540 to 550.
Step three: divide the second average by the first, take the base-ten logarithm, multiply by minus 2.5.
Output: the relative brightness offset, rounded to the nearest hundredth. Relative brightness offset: -0.01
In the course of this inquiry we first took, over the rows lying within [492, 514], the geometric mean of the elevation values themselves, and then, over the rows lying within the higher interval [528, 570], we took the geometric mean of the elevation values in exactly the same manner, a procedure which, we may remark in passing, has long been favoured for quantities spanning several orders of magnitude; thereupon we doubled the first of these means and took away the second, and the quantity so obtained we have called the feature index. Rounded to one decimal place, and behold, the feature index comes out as 53.3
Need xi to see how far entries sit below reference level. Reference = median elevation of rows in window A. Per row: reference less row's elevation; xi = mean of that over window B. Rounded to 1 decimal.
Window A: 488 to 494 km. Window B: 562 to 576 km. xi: 2.0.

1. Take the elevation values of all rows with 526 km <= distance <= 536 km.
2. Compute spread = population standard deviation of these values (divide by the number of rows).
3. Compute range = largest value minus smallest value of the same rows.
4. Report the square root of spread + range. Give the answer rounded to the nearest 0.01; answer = 2.39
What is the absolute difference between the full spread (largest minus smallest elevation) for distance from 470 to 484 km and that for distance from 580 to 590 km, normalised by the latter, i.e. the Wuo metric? 1.8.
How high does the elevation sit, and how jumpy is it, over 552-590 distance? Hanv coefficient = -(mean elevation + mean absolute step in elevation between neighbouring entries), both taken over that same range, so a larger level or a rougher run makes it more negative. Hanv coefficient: -59.1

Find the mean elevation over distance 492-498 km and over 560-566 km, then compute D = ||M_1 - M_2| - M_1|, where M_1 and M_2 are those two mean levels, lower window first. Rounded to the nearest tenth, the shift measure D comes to 52.9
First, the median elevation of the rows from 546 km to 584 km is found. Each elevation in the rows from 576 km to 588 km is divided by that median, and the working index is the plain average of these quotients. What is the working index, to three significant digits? 1.03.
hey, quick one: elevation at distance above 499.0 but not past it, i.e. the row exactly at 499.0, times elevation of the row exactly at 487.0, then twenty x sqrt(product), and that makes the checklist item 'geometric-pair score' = 1125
